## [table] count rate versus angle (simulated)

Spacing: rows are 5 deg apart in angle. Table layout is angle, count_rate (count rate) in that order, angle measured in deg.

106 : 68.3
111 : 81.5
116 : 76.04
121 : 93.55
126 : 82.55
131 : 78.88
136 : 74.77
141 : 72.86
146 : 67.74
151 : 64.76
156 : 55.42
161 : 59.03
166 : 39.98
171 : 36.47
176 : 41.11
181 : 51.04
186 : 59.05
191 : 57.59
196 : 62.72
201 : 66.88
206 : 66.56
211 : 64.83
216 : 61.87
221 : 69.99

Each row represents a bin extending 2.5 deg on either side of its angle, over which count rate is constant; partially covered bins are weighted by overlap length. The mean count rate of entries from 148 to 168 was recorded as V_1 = 55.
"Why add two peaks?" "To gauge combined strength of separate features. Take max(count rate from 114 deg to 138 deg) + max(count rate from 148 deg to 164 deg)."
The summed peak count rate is 158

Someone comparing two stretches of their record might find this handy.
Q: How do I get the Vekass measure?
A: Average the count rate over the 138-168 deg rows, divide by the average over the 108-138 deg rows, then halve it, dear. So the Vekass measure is 0.37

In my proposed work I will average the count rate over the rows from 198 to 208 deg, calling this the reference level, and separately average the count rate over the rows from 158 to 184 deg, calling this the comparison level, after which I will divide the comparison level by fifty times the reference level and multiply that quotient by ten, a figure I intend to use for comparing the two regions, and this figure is 0.14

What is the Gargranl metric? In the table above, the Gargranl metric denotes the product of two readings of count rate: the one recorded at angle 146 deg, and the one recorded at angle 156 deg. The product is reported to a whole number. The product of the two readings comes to 3754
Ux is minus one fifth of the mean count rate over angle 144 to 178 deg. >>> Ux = -10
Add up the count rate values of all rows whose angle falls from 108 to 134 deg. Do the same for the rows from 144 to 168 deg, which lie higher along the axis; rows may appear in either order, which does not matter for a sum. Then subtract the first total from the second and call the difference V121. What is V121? -126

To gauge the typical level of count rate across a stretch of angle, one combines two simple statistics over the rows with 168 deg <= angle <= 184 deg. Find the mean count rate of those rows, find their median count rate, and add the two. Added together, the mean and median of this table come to 84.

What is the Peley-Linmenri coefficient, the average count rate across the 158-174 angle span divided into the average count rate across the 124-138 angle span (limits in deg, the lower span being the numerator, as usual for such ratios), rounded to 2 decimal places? 1.74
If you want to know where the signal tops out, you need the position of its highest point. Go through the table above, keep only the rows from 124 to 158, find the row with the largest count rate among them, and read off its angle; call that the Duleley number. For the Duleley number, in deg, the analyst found 126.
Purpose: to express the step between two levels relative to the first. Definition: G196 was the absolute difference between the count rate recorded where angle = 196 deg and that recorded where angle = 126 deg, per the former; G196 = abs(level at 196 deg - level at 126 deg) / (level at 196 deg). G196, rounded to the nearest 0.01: 0.32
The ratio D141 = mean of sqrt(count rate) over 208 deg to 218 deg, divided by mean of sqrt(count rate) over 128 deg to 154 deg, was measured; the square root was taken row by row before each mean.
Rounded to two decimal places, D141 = 0.94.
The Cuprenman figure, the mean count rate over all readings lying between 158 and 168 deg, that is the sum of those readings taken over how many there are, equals 50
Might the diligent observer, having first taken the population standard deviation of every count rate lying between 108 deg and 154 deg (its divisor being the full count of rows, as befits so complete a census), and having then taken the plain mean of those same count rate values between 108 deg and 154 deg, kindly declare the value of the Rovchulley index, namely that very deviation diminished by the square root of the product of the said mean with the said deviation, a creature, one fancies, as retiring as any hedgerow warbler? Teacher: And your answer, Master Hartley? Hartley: -17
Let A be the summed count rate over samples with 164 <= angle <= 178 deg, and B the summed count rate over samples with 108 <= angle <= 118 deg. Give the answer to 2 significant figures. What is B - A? 40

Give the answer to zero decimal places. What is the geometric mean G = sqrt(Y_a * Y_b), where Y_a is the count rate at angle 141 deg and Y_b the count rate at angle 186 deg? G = 66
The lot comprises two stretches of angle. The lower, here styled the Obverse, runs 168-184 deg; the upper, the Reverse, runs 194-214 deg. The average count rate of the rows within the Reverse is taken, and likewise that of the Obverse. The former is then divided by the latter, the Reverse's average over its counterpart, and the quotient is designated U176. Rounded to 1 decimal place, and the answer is 1.5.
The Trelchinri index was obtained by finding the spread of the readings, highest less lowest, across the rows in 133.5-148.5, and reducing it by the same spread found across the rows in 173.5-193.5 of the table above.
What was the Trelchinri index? -11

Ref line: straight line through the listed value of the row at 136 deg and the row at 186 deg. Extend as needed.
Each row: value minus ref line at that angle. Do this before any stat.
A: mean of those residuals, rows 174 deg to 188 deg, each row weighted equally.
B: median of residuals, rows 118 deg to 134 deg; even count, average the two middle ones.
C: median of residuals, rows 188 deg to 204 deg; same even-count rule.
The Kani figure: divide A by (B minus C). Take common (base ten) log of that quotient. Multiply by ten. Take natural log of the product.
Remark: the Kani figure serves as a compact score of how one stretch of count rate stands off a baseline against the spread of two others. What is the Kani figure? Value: 1.9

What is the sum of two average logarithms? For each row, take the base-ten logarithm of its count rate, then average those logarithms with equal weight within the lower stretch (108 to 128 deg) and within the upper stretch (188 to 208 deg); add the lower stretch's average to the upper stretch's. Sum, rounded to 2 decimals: 3.72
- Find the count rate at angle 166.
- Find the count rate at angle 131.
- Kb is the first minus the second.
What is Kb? -39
